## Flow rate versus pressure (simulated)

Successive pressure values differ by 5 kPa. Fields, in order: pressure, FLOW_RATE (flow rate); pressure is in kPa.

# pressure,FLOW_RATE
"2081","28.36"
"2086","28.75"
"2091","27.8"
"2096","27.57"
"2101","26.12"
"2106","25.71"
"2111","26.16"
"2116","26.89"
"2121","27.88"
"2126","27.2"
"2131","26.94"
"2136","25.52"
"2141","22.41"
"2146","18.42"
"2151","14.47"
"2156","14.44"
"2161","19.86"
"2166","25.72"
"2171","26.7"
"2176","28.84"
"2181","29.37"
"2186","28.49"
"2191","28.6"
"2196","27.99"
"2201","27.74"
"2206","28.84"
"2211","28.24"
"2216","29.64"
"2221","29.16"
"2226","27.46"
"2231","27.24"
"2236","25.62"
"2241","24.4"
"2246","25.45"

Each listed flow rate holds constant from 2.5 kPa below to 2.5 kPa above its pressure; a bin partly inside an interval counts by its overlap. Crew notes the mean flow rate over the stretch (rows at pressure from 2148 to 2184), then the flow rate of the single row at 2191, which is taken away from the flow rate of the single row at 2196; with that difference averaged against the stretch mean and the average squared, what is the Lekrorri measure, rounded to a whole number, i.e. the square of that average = 123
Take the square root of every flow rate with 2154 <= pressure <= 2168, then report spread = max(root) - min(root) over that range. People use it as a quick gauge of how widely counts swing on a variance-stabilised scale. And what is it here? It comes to 1.3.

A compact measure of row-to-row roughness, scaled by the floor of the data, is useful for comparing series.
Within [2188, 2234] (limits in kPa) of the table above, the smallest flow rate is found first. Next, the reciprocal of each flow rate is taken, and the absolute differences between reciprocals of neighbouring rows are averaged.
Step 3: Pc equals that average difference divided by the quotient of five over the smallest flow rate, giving 0.005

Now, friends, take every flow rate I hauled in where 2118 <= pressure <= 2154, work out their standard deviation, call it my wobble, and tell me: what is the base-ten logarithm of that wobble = 0.7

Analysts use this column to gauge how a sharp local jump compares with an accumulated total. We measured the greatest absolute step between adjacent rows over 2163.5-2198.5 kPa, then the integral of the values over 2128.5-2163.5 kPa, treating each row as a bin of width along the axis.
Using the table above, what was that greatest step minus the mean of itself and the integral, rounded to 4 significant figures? -354.1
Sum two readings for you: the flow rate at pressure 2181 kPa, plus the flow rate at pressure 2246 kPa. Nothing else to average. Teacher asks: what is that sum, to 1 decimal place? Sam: 54.8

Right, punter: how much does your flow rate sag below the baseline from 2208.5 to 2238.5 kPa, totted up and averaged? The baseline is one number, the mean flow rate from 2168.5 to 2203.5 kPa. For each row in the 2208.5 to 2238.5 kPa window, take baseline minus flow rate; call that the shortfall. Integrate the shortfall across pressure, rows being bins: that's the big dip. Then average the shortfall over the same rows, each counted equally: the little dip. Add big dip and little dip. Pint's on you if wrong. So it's 11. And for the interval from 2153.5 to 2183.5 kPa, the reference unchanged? 127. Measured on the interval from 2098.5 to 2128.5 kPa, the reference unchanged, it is 49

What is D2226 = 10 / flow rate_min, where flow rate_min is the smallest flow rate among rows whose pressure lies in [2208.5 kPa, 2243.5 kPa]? 0.410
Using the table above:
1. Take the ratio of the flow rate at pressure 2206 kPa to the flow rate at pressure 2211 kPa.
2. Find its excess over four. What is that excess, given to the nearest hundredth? -2.98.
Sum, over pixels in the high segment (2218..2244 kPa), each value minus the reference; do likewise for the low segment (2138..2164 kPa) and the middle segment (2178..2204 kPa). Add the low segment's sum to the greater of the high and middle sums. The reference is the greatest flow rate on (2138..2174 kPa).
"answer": -35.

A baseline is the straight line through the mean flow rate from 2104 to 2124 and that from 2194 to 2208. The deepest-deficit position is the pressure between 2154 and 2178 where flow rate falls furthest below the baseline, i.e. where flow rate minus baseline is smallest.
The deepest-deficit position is 2156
